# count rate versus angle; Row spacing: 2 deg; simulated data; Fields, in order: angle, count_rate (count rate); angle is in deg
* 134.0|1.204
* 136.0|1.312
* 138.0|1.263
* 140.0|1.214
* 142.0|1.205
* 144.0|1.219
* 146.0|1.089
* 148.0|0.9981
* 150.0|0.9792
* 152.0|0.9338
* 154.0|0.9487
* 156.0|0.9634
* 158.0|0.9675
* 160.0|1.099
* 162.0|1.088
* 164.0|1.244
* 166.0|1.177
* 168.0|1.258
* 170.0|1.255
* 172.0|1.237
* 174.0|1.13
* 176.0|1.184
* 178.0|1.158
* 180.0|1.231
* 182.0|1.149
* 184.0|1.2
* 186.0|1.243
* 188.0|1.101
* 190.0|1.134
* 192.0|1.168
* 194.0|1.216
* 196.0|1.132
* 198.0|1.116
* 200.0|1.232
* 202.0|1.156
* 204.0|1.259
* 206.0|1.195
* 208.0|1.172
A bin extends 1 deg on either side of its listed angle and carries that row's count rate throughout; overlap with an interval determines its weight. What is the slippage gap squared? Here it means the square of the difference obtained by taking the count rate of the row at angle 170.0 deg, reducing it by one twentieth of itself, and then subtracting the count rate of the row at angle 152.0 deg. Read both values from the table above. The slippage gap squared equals 0.067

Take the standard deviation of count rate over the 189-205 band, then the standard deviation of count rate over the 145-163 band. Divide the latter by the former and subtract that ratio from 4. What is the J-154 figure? 2.7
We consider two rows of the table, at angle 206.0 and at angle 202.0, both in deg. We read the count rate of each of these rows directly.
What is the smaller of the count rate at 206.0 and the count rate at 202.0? 1.16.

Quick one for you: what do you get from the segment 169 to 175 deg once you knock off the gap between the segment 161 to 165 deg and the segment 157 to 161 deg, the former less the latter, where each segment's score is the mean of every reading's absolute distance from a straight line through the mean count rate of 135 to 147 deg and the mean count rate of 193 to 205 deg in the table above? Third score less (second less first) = 0.149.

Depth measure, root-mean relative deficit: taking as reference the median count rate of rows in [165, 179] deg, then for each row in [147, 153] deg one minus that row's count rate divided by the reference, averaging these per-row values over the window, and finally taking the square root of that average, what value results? 0.42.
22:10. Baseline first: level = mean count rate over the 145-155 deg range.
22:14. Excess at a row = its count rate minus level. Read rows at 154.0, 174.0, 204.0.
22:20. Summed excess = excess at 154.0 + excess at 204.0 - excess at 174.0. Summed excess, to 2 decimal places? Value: 0.09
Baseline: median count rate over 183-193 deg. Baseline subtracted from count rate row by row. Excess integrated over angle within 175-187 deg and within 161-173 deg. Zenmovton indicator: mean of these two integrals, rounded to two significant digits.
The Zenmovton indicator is 0.41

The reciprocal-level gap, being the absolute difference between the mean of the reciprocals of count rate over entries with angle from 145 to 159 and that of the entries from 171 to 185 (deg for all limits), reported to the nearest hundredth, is 0.17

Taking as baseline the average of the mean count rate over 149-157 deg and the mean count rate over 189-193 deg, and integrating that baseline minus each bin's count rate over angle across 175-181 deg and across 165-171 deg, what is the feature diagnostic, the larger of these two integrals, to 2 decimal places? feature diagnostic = -0.82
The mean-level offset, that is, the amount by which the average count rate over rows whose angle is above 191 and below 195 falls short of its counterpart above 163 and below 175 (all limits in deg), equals 0.025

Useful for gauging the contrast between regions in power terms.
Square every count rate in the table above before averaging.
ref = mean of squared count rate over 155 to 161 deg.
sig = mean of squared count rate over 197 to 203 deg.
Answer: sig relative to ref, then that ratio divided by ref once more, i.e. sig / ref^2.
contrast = 1.3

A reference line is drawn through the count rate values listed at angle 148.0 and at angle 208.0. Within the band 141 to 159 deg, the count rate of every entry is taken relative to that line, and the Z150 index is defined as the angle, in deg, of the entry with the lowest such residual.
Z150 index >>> 152.0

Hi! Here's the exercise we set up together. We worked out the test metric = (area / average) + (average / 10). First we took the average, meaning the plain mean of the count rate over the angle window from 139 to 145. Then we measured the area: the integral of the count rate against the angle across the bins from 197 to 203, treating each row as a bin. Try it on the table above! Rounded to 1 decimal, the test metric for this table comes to 5.9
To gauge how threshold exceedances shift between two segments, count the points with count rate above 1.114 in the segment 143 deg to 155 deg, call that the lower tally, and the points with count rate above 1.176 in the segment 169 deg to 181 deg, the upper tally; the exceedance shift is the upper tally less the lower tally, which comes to 3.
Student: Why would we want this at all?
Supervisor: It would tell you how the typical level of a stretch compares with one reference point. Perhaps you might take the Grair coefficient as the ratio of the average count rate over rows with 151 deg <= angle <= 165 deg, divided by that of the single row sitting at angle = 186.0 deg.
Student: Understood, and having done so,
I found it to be 0.833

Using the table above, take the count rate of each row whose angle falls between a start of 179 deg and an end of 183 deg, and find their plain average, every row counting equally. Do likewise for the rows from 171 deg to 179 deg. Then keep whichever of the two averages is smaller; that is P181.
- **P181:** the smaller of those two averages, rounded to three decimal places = 1.177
